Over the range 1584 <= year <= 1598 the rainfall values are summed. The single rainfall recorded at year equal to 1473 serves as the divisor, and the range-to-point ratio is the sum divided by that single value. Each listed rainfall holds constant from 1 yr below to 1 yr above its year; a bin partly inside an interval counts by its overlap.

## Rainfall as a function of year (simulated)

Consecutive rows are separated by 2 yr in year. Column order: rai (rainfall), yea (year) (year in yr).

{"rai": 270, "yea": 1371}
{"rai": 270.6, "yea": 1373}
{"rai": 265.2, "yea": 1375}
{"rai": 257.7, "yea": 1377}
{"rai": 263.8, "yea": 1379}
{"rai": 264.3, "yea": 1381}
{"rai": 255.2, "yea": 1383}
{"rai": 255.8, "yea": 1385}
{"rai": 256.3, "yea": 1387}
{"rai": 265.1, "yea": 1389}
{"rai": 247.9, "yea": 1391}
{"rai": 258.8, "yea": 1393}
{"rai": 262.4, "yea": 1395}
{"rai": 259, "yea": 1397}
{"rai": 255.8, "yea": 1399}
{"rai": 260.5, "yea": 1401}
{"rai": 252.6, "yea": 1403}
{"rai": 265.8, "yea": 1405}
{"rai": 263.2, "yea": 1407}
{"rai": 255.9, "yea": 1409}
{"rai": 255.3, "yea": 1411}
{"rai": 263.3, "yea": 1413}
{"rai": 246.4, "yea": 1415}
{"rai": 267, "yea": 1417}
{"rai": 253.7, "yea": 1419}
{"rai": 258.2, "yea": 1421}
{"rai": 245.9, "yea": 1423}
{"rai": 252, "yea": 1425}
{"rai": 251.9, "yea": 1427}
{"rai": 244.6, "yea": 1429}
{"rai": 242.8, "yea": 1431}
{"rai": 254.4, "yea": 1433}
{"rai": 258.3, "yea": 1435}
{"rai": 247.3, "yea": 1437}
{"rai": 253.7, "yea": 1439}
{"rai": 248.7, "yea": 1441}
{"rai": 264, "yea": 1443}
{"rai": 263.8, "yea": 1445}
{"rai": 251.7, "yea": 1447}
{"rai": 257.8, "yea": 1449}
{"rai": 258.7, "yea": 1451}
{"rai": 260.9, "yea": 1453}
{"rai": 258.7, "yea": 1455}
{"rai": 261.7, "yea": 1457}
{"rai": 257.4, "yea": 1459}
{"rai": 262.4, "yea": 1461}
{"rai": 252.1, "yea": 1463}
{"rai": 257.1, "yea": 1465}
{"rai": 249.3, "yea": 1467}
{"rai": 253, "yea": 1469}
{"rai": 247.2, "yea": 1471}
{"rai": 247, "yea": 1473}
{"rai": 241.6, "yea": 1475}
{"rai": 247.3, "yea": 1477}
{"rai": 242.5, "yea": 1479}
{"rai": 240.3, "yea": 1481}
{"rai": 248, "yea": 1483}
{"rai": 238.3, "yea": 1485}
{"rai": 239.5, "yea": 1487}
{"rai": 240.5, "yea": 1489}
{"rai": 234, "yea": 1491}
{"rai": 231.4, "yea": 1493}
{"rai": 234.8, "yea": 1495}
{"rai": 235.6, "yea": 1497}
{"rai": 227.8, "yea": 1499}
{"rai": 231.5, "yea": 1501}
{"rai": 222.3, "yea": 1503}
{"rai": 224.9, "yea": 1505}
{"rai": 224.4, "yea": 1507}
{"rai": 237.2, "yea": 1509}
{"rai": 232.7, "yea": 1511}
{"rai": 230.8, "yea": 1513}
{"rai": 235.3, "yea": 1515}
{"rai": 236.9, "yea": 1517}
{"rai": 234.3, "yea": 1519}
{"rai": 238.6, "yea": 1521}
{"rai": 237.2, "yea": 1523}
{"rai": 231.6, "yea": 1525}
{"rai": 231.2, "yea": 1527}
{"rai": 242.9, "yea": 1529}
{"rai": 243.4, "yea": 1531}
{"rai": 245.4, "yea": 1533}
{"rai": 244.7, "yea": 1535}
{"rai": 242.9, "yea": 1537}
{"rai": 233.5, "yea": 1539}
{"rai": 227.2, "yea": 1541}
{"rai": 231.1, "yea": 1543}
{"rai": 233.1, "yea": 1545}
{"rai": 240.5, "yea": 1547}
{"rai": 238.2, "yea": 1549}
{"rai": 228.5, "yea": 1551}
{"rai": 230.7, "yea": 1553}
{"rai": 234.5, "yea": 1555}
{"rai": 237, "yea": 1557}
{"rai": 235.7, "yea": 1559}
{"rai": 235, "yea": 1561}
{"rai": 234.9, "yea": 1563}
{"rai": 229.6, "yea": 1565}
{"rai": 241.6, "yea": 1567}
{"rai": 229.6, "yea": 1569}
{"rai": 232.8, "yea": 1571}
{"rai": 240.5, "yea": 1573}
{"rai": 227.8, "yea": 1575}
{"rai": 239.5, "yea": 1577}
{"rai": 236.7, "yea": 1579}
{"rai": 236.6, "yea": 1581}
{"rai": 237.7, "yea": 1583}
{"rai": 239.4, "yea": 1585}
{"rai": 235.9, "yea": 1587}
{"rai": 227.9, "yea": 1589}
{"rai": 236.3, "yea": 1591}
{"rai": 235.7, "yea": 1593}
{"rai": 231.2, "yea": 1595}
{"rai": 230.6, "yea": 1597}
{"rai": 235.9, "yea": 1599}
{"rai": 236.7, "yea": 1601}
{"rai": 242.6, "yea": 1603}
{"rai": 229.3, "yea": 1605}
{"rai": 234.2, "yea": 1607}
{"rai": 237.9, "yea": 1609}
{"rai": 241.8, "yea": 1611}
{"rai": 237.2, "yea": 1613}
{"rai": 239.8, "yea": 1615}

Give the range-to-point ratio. 6.63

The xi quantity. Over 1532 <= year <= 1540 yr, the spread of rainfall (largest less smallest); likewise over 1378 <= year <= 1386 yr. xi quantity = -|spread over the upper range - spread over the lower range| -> -2.8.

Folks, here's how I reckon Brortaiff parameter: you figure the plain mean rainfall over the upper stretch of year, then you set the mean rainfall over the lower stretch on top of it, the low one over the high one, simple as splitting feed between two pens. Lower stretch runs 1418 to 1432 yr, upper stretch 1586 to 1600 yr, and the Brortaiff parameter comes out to 1.07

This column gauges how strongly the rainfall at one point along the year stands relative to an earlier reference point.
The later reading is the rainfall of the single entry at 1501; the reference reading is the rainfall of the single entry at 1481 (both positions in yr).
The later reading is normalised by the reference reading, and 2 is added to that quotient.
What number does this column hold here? 2.96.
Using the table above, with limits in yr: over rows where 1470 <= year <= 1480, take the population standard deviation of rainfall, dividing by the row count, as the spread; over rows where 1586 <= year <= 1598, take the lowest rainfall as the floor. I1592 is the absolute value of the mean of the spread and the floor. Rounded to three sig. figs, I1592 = 115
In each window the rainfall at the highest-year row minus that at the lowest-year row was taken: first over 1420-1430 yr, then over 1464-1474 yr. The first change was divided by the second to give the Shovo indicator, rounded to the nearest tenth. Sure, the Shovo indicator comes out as 1.3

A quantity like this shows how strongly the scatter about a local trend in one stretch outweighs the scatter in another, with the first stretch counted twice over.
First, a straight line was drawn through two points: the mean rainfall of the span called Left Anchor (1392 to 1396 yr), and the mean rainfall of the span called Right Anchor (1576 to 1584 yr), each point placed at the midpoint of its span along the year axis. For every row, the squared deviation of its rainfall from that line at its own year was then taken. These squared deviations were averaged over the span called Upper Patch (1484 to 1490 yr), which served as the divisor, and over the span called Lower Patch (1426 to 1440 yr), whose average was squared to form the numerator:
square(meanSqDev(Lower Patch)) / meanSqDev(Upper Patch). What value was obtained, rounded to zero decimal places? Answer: 36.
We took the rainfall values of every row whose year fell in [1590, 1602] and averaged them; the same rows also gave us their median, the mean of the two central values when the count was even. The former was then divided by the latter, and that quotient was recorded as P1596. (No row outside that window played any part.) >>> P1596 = 0.994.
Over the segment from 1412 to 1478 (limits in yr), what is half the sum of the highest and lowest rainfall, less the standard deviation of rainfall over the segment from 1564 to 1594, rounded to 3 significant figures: 250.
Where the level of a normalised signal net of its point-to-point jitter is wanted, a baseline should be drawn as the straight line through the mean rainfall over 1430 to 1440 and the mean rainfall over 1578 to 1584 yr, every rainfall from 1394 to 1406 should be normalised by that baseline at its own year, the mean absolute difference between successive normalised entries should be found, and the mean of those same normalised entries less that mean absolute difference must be 0.99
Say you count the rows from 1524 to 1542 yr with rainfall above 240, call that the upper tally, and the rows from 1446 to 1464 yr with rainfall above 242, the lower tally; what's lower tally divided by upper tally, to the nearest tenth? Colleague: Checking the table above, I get 1.8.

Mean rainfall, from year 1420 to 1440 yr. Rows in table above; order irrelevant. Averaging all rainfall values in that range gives 251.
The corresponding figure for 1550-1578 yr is 234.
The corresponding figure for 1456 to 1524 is 240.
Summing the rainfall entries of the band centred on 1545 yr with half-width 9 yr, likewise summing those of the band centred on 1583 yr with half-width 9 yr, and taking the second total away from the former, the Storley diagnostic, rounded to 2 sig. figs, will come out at -12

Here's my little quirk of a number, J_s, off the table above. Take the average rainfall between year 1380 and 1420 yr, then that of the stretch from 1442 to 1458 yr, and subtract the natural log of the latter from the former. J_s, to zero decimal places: 253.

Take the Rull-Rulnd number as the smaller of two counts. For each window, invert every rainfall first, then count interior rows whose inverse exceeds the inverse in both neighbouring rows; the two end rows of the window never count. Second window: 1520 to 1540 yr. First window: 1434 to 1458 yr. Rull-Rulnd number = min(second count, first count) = 1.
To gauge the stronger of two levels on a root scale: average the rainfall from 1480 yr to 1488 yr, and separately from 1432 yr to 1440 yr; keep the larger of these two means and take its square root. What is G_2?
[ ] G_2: 15.9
